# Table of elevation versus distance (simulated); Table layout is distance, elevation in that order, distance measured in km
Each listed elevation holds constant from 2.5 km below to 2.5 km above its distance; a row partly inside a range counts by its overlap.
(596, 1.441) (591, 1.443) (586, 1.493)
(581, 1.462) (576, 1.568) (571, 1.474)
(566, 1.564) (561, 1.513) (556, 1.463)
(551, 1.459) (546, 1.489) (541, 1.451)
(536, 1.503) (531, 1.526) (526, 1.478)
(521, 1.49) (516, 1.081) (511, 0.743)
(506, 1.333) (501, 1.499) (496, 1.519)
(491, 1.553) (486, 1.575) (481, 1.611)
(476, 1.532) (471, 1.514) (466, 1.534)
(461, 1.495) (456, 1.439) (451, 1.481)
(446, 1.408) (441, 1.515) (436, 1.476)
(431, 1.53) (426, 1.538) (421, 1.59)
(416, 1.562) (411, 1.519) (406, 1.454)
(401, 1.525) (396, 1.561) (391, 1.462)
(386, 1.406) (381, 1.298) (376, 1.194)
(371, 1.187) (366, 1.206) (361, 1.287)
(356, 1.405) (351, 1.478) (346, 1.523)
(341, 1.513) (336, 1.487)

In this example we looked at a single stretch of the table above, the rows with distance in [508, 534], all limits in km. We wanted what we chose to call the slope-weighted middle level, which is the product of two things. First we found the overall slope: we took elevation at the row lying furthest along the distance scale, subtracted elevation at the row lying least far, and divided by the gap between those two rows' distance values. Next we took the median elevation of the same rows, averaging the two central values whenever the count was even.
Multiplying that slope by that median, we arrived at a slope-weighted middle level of 0.058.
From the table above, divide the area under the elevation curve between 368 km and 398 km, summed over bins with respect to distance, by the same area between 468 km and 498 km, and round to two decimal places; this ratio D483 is 0.87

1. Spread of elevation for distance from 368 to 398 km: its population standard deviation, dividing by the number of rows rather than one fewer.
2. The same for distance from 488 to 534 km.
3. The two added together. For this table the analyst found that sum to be 0.40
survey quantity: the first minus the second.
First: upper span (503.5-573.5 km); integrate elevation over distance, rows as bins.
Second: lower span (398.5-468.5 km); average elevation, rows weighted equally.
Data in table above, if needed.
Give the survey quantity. 96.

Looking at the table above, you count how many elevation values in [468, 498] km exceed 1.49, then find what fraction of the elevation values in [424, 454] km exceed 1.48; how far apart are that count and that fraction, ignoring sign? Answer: 5.3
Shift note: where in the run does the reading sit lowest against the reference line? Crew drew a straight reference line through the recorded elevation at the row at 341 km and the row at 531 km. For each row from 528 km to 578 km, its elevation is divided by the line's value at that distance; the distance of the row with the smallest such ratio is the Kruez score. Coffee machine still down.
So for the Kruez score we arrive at 541 km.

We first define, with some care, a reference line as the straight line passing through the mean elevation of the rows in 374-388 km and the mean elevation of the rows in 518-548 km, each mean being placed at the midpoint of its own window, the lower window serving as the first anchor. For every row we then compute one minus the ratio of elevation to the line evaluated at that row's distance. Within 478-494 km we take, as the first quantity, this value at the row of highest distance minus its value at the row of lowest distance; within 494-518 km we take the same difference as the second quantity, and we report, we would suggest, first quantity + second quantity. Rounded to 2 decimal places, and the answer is 0.37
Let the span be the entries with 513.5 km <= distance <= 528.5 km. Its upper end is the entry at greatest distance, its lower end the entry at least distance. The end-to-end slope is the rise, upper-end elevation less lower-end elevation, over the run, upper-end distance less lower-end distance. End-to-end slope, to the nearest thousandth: 0.040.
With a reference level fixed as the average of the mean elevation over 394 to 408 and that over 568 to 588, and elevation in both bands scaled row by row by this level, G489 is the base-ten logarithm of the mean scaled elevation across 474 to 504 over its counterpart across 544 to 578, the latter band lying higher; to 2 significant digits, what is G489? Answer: 0.012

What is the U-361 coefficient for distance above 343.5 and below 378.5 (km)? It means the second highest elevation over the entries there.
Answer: 1.478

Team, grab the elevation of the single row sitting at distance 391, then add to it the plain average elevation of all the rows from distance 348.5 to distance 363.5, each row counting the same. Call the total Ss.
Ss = 2.85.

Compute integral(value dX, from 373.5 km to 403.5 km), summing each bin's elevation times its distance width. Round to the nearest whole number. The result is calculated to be 42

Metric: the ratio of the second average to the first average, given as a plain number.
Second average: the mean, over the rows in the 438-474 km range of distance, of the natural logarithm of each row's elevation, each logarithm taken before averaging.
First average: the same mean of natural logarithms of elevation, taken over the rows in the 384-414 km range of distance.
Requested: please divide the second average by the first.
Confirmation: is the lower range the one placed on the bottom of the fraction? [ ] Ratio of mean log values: 0.99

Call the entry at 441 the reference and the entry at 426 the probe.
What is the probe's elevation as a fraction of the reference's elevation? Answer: 1.02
